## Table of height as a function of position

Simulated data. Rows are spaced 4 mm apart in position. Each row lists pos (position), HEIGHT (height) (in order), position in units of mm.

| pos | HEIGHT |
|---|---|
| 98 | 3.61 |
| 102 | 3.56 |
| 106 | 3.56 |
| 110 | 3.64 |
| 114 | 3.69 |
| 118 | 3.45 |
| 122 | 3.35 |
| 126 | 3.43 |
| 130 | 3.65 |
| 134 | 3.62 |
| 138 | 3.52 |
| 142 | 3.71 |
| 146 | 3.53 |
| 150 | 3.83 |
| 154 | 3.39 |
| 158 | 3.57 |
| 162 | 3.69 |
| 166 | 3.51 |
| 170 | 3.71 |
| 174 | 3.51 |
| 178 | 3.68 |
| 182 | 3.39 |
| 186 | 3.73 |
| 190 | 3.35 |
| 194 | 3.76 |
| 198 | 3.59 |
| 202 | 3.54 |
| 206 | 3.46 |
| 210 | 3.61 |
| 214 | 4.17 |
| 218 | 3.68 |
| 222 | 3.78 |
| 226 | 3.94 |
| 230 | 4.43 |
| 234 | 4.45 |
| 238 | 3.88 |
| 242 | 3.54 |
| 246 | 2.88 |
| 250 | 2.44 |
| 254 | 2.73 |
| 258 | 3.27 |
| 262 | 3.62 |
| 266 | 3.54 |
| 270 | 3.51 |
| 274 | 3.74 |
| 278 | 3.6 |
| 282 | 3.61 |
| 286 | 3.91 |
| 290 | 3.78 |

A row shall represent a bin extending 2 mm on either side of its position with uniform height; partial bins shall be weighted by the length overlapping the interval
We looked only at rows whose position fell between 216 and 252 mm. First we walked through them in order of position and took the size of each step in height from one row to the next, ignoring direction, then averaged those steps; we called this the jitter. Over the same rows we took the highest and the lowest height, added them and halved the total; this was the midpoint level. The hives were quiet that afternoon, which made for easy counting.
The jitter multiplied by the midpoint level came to 1.20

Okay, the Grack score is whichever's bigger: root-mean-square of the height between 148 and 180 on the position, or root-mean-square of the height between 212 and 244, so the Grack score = 4.00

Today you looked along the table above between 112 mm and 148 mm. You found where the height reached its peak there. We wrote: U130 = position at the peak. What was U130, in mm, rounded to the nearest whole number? 142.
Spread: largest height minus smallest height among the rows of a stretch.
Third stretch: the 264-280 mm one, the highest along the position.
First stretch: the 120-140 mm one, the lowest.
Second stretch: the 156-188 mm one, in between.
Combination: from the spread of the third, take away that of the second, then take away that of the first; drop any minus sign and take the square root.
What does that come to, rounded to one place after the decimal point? 0.6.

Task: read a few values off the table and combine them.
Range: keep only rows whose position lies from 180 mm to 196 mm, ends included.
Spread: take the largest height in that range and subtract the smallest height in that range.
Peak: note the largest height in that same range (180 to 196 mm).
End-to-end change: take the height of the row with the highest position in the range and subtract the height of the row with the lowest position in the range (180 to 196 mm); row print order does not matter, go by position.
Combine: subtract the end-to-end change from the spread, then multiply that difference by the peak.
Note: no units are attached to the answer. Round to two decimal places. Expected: 0.15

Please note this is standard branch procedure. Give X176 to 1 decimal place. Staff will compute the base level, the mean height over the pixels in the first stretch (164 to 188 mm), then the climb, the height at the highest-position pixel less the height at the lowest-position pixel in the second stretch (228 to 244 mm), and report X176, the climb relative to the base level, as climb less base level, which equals -4.5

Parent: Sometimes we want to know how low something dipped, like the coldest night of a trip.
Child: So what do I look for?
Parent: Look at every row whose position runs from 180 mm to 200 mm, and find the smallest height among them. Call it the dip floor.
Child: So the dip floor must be 3.35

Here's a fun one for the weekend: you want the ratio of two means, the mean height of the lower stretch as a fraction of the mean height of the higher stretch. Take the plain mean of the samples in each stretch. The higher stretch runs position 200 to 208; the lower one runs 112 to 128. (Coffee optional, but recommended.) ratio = 0.99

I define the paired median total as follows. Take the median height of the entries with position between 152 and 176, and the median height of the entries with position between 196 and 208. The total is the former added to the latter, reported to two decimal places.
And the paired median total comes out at 7.08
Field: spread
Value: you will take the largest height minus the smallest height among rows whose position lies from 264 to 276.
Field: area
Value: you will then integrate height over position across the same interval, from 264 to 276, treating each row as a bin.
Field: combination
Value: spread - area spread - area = -42.9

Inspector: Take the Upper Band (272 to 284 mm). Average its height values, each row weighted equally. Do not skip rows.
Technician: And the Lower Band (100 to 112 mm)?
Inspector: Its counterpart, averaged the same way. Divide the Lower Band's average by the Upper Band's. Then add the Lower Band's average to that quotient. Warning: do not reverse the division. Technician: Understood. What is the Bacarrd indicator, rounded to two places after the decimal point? 4.57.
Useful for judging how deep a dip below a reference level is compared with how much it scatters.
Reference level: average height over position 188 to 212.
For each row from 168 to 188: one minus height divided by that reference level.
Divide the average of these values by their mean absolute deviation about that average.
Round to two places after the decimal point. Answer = -0.42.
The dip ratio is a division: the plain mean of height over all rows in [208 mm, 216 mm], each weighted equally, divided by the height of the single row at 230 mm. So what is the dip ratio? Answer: 0.88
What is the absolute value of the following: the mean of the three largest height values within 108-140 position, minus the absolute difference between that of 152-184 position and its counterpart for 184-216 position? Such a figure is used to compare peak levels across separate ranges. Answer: 3.47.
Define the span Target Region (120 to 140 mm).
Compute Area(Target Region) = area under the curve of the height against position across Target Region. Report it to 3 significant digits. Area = 70.3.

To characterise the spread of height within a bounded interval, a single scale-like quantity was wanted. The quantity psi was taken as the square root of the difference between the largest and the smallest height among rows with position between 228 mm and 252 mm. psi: 1.42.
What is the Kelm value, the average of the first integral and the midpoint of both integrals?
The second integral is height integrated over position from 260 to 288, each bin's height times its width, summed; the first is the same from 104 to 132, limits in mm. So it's 99.8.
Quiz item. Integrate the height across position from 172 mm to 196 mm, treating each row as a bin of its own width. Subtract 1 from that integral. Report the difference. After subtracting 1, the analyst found 84.7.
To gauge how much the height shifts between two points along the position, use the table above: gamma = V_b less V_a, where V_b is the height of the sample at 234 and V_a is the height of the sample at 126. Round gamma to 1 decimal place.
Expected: 1.0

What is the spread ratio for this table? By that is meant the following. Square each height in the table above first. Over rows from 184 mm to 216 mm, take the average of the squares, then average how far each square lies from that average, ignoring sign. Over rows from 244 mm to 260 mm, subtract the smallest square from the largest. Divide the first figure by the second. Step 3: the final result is 0.28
